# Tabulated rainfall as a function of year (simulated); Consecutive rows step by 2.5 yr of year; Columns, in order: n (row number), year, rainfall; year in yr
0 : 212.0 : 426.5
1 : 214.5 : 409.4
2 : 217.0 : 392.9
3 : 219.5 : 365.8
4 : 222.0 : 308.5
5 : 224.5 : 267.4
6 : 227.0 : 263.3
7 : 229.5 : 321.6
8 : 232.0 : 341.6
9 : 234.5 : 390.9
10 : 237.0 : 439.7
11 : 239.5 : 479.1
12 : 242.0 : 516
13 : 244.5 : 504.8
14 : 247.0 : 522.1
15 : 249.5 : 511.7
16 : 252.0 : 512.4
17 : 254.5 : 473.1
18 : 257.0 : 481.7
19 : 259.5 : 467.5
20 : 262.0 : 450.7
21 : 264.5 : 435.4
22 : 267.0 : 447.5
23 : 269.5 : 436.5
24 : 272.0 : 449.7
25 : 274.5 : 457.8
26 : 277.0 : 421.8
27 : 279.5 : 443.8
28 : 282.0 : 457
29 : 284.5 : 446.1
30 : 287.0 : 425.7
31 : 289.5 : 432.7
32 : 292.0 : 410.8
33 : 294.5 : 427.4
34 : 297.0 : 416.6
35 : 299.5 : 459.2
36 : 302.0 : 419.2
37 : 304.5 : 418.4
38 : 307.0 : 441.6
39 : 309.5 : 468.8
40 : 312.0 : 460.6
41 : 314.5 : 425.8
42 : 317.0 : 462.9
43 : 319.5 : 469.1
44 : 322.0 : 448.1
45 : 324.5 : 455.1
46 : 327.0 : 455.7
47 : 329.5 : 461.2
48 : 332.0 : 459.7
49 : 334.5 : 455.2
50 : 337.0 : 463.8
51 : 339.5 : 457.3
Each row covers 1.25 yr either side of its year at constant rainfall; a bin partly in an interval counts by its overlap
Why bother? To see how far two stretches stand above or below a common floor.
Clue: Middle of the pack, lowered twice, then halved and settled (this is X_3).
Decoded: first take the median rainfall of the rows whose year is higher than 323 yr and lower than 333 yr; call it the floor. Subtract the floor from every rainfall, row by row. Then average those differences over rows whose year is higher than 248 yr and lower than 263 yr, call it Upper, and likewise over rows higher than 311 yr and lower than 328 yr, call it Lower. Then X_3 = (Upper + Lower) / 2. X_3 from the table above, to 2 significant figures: 11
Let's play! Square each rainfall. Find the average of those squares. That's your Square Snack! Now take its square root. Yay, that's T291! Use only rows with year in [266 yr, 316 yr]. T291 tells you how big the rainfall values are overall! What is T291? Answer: 439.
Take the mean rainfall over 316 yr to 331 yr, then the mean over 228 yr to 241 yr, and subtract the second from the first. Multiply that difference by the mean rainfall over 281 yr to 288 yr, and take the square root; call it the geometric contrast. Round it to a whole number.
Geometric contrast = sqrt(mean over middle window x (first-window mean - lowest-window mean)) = 169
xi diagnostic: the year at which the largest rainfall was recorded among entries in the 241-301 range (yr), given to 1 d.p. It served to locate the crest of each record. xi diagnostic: 247.0 yr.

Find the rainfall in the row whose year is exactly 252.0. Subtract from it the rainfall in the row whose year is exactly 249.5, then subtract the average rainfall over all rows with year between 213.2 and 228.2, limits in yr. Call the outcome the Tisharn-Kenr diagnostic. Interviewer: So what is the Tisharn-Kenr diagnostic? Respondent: -334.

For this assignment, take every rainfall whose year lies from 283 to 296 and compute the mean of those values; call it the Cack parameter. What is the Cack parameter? 429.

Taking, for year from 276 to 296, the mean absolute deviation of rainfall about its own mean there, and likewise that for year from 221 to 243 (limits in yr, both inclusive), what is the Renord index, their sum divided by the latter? 1.15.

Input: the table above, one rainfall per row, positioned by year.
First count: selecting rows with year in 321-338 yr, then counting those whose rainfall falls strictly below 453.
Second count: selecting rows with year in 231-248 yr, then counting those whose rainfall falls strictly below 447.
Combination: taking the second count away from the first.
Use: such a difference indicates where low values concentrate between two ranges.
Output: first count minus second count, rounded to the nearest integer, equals -2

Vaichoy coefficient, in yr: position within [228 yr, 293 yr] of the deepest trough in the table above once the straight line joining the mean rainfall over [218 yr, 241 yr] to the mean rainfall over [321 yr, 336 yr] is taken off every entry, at 229.5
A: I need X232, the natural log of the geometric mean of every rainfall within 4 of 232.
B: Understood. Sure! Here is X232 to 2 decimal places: 5.86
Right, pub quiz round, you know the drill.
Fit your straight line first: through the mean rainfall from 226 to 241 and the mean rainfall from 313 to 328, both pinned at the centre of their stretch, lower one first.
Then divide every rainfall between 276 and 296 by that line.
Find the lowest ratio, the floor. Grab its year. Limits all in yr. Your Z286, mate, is 292.0 yr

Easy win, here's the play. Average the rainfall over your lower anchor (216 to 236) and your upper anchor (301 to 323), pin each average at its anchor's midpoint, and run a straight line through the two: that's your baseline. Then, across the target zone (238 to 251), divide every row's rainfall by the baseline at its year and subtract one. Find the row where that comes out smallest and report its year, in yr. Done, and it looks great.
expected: 239.5 yr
